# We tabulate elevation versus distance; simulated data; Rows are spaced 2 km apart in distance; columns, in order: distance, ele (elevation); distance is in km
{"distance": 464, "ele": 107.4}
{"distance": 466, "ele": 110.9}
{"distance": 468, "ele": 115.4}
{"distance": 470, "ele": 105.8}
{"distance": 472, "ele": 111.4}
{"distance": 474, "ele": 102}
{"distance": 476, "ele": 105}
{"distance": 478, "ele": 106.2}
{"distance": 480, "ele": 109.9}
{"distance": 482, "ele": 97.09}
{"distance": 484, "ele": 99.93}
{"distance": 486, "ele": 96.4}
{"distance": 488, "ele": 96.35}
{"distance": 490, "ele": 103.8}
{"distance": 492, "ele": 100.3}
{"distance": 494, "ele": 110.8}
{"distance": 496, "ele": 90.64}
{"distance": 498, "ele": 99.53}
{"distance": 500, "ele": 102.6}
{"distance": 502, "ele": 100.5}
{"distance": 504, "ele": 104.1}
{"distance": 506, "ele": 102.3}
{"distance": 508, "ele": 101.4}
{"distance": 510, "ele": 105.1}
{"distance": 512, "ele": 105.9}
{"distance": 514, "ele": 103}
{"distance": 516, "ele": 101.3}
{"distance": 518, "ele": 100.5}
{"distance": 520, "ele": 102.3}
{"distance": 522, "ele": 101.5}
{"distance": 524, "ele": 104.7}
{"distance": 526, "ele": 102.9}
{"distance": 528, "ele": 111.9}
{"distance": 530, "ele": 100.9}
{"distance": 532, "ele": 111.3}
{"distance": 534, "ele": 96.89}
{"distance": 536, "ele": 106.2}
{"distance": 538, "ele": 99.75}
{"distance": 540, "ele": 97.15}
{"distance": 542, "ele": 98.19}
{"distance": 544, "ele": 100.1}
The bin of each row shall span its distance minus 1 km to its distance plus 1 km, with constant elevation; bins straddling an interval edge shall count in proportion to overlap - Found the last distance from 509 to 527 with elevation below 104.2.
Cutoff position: 526 km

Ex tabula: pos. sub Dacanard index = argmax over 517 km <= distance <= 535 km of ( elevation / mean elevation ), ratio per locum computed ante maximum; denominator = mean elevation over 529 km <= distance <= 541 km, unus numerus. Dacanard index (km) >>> 528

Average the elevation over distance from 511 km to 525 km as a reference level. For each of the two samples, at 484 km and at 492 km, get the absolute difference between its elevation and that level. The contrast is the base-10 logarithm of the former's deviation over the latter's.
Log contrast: 0.1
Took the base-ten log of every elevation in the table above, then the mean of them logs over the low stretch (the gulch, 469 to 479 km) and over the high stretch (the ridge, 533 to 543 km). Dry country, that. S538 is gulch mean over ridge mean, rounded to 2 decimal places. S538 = 1.01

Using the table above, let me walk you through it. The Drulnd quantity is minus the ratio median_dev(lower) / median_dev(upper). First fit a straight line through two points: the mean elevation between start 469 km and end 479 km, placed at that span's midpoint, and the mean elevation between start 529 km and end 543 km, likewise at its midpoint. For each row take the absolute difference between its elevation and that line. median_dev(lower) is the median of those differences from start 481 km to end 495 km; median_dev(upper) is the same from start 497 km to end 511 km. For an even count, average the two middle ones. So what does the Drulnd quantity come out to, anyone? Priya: -3.7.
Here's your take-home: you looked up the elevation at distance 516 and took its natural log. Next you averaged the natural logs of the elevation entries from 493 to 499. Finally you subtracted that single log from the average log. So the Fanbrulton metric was -0.013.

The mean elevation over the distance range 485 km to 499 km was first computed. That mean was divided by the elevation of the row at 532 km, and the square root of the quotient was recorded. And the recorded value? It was 0.95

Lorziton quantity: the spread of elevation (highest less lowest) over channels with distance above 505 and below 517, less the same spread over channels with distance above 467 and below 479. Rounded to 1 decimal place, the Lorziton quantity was -8.8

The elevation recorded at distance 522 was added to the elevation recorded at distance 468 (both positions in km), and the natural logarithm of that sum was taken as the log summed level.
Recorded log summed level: 5.38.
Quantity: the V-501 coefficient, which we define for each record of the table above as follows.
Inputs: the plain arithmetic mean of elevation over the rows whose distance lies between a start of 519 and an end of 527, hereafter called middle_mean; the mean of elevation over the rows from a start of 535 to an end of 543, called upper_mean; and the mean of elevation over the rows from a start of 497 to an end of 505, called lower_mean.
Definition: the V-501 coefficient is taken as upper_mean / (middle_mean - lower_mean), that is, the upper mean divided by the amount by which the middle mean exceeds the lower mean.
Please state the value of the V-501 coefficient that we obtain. 86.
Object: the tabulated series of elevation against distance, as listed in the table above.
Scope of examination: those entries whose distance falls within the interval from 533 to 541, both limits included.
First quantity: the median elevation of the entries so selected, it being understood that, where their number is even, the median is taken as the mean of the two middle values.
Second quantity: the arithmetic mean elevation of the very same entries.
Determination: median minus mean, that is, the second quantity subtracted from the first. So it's -1.5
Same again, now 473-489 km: -0.6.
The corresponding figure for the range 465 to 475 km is 1.8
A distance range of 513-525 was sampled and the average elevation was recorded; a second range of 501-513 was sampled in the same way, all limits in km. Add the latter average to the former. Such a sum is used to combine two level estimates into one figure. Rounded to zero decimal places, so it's 205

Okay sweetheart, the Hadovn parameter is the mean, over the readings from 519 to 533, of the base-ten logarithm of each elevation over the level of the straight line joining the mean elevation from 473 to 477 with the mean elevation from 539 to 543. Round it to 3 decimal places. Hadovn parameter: 0.026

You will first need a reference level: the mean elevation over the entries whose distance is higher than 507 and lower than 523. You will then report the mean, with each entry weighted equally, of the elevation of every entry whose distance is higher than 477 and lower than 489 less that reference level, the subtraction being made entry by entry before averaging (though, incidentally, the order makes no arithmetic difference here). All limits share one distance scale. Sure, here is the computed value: -2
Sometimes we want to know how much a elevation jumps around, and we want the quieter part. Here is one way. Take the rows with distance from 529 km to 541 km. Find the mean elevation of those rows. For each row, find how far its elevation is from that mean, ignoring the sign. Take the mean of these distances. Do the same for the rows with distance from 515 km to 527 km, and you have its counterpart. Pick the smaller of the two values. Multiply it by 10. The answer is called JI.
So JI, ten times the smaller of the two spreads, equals 11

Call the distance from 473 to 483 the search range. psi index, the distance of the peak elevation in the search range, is 480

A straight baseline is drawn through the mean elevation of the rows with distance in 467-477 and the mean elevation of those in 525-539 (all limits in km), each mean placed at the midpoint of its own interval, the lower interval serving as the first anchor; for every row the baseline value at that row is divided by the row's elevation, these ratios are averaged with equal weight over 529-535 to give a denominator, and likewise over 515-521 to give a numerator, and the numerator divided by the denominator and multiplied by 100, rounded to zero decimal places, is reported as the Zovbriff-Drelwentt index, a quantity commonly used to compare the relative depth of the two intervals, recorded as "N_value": 102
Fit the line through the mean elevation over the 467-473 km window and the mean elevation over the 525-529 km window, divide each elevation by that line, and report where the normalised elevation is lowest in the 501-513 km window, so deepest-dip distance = 502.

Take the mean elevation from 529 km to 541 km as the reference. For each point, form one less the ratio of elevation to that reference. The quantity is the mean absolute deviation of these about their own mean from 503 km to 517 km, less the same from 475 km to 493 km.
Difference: -0.025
